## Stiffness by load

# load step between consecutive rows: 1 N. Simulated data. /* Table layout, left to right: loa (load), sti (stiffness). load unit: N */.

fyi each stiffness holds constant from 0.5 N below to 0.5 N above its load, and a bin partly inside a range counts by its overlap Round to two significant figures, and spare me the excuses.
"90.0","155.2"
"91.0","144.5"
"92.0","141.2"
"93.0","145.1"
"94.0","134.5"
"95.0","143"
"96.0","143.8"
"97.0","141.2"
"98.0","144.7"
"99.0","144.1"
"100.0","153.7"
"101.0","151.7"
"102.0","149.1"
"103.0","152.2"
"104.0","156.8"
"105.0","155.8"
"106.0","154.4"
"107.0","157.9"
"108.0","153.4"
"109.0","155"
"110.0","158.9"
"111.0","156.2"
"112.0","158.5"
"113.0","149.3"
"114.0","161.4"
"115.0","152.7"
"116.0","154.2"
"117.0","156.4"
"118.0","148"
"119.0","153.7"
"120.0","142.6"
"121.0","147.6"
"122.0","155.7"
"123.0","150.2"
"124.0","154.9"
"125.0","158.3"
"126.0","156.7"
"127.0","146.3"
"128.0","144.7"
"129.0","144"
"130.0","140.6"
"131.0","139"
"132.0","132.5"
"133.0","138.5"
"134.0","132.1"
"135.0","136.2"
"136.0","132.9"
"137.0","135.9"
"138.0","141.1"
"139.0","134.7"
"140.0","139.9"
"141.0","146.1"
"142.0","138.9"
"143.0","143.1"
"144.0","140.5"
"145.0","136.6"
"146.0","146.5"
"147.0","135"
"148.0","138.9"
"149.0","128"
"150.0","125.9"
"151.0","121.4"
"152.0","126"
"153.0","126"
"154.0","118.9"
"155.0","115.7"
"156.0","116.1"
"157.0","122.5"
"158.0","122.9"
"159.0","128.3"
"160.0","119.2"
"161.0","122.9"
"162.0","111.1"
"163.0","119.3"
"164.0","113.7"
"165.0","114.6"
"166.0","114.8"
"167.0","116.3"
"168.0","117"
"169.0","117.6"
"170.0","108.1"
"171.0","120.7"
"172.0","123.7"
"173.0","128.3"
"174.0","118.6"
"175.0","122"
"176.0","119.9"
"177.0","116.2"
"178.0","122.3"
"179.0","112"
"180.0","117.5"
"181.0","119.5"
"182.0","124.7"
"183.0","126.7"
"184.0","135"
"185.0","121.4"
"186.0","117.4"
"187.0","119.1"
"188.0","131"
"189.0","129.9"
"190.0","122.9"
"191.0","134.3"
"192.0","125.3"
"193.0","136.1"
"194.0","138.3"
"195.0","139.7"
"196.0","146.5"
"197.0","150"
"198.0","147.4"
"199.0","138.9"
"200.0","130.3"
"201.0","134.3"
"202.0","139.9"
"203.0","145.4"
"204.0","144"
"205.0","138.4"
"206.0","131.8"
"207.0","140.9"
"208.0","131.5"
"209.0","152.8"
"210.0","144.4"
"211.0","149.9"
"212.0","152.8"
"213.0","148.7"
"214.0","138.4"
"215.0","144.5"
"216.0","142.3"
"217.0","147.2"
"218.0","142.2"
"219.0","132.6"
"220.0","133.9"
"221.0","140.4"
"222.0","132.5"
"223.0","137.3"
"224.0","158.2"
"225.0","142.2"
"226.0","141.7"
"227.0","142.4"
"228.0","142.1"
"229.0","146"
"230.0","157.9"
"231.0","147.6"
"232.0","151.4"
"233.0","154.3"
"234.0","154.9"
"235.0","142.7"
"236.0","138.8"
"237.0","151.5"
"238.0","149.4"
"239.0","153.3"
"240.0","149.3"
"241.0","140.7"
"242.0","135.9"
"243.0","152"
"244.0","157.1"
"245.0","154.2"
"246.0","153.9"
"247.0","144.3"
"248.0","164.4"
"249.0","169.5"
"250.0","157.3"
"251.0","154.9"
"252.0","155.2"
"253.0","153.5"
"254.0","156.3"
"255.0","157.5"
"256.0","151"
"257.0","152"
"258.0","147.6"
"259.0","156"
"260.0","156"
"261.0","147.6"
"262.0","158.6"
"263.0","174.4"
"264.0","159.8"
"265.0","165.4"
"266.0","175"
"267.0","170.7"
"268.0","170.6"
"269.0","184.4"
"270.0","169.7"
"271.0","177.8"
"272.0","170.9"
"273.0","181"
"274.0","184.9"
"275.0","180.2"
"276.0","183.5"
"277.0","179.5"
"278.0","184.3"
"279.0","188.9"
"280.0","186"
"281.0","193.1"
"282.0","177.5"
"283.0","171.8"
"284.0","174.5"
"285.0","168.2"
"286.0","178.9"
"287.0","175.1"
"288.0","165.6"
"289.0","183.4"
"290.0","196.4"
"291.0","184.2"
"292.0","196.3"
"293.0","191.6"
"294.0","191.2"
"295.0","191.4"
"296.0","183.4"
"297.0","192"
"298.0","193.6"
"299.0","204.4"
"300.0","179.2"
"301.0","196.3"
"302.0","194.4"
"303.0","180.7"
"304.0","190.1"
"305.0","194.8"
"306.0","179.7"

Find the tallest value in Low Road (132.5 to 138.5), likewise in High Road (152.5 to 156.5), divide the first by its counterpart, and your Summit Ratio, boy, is 1.1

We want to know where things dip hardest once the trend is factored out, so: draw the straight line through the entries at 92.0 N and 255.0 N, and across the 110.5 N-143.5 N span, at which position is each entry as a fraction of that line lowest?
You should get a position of 134.0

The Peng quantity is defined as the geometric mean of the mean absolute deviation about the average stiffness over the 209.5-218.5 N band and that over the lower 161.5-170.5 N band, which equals 3.0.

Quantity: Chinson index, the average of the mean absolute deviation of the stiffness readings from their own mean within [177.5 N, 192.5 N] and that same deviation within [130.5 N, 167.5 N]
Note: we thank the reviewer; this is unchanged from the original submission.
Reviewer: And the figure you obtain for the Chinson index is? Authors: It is 7.1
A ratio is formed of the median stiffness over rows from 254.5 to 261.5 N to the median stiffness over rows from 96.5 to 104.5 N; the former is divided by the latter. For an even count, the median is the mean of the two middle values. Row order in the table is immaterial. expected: 1.01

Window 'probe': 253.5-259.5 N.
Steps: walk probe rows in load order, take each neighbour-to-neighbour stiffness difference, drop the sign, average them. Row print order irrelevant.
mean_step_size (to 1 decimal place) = 4.3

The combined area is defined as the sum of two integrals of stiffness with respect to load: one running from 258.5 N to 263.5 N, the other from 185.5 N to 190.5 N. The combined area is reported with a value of 1413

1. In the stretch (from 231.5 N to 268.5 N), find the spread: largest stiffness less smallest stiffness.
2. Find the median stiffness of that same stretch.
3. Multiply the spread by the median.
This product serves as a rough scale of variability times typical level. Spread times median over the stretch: 6033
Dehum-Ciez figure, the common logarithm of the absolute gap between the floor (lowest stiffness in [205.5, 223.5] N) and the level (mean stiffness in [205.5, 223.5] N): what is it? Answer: 0.99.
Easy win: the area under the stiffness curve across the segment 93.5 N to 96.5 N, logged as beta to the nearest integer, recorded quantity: 421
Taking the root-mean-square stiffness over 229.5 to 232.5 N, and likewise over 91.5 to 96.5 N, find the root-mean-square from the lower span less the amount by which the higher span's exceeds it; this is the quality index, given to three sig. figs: 131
